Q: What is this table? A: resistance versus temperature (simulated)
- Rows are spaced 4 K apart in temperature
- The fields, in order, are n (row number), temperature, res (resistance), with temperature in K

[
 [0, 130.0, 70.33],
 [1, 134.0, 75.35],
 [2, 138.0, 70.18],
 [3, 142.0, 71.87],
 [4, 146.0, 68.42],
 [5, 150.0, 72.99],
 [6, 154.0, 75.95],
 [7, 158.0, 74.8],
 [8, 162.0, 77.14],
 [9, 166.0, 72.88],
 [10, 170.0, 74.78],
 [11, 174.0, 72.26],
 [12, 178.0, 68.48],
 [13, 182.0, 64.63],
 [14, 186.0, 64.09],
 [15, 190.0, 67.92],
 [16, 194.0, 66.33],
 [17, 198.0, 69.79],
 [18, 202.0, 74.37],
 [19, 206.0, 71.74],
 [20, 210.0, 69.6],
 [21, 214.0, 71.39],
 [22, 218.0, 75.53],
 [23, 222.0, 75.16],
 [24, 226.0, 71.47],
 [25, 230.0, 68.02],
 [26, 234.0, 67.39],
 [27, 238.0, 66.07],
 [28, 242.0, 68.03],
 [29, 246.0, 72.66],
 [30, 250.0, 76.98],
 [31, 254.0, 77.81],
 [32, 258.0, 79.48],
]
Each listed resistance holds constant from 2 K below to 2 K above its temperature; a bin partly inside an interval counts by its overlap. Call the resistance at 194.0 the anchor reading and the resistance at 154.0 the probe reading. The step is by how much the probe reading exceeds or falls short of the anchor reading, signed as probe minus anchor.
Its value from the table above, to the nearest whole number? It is 10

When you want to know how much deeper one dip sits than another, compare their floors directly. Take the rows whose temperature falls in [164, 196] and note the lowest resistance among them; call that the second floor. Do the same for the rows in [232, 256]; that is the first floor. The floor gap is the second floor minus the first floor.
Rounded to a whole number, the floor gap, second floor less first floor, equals -2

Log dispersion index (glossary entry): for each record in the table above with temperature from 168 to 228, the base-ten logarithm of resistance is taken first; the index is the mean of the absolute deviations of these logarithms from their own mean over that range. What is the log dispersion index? 0.019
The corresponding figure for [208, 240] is 0.017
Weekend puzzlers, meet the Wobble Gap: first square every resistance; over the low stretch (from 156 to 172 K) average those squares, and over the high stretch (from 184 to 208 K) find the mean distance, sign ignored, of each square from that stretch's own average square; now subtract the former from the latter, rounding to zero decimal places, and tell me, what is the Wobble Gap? -5208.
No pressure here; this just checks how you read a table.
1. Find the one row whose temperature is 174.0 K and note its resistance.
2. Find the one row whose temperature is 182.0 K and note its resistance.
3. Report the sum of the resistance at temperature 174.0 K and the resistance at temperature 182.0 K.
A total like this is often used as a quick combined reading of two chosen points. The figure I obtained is 137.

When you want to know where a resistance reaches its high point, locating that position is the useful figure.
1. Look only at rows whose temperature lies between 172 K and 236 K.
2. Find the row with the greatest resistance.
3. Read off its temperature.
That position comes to 218.0 K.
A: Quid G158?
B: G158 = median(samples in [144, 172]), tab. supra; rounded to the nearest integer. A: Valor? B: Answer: 75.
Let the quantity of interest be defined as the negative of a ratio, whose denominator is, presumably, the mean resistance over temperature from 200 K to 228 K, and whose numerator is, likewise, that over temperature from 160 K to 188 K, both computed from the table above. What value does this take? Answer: -0.97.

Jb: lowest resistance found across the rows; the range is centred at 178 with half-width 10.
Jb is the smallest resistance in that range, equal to 64.09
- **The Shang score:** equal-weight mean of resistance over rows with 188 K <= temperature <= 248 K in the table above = 70.4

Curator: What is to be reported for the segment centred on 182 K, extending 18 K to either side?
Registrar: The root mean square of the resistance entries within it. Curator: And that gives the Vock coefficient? 69.1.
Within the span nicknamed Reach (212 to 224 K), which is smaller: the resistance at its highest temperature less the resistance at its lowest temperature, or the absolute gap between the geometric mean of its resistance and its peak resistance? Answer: 2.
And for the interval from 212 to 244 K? -3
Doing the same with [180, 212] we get 5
